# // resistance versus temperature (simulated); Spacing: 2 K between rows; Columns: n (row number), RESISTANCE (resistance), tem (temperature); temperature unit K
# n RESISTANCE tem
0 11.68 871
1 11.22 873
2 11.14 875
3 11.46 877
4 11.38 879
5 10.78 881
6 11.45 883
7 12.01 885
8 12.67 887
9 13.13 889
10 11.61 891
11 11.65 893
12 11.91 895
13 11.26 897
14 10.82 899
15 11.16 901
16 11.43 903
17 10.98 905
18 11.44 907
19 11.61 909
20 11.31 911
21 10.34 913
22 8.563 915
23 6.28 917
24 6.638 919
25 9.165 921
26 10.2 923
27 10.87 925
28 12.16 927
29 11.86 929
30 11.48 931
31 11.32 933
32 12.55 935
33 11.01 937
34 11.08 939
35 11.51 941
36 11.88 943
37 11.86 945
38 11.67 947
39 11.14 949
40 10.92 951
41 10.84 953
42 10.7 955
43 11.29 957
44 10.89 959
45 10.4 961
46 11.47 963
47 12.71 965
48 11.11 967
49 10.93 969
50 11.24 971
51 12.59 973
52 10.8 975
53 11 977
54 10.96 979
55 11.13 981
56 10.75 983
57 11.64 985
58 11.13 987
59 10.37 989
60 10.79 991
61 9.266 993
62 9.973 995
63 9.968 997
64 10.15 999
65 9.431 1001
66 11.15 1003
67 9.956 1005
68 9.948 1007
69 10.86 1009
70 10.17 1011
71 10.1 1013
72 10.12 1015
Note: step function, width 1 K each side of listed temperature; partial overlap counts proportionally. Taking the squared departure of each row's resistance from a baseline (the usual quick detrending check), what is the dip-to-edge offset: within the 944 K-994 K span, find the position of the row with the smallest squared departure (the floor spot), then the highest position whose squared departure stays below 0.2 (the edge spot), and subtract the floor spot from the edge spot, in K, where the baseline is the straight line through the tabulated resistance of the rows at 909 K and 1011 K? 32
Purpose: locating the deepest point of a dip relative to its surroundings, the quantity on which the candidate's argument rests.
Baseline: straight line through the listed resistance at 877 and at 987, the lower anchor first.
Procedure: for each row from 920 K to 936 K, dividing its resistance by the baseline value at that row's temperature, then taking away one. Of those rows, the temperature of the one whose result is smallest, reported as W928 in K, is 921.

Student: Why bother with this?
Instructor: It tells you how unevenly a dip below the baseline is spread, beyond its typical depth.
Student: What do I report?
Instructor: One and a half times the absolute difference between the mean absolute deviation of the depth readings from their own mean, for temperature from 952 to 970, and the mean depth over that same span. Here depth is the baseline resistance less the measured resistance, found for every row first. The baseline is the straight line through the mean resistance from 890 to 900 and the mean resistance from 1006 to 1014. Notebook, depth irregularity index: 1.3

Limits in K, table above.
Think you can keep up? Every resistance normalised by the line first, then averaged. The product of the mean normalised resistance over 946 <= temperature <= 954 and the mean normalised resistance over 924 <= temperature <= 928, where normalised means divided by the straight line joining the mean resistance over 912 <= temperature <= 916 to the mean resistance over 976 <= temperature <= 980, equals 1.28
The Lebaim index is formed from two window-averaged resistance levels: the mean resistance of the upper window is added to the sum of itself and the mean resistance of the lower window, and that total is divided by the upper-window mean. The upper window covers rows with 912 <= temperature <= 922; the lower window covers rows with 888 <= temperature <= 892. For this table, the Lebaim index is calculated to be 3.51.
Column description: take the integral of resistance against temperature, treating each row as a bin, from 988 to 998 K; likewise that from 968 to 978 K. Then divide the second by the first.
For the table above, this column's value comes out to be 1.12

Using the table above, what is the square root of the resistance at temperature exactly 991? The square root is 3.28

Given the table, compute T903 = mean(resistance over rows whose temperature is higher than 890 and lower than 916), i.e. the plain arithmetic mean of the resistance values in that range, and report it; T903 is 11.08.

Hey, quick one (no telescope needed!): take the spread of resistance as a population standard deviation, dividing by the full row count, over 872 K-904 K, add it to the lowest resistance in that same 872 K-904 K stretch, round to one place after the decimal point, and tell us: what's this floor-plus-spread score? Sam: 11.4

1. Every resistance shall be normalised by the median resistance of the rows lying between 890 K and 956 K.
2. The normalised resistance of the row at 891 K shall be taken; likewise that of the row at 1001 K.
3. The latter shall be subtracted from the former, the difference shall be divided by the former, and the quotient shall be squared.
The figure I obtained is 0.035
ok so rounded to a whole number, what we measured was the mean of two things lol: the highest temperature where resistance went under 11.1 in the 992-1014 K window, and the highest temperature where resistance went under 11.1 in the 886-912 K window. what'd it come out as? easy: 959 K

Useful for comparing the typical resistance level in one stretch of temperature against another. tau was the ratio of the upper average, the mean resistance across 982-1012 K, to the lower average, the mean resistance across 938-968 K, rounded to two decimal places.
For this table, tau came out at 0.92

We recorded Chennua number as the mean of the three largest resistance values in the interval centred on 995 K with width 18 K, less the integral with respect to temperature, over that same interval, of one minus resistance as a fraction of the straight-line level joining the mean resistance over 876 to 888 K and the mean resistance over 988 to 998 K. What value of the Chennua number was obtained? 11.4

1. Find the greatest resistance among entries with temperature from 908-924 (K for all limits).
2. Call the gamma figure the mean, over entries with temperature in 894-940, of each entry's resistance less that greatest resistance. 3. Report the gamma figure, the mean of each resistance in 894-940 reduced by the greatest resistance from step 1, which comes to -0.94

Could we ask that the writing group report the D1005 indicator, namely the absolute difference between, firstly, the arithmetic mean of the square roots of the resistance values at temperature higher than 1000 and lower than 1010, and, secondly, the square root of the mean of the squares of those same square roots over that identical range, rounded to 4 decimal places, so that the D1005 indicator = 0.0015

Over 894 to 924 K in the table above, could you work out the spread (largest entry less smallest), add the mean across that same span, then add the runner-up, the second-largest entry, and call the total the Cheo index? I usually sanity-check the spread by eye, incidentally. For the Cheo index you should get 27.4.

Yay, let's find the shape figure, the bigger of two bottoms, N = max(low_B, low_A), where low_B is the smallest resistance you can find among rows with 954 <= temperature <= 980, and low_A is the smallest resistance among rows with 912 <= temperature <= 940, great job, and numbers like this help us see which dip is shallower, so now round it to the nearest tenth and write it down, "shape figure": 10.4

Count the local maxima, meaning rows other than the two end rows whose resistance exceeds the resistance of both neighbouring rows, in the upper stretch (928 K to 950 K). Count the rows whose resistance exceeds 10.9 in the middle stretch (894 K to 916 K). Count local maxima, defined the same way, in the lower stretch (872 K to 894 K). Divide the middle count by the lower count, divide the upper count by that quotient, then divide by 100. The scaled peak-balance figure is 0.0050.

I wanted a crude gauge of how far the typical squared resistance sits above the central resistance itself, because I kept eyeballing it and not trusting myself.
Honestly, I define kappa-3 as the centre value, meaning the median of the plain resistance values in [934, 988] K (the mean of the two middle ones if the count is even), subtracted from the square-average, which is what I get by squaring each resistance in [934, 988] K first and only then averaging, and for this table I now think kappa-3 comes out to 117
